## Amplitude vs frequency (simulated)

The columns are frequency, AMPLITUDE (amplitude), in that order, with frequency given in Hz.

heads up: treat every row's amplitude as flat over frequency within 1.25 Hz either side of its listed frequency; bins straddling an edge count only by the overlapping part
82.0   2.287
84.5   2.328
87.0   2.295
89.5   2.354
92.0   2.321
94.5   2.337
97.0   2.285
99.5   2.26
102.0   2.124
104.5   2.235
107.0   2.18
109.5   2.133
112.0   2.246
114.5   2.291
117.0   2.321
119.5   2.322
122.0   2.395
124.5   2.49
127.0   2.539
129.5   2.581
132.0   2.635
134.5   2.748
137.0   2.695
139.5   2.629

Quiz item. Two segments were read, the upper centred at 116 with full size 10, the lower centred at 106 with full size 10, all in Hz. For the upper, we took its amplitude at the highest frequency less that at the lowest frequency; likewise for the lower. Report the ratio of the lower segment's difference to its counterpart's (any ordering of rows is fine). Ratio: 0.12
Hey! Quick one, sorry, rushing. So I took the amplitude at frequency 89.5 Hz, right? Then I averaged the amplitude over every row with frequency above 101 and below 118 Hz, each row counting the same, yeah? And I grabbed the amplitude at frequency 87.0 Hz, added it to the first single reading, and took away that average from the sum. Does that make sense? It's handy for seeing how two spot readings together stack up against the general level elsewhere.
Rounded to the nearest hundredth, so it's 2.43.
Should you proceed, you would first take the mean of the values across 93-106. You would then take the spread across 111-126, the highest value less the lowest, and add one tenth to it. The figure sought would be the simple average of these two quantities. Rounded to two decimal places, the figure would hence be 1.30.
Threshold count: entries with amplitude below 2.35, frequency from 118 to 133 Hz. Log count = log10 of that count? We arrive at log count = 0.00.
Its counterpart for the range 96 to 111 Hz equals 0.78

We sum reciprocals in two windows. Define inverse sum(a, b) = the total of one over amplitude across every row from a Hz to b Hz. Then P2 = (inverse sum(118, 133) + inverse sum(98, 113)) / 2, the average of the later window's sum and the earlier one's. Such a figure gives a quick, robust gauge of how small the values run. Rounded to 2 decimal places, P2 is 2.57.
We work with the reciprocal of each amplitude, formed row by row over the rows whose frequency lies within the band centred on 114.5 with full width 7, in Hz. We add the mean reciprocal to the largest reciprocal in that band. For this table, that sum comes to 0.883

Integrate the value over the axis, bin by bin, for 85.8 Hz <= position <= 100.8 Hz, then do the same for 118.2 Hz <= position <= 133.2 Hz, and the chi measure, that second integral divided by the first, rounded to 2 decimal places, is 1.08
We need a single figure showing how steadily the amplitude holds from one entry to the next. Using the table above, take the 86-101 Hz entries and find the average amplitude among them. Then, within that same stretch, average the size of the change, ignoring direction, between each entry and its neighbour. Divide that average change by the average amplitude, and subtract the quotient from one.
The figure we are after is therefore 0.984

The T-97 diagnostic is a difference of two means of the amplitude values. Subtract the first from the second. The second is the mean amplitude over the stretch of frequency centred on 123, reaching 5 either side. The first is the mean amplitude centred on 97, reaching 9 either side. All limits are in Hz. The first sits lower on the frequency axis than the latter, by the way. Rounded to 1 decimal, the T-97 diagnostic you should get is 0.2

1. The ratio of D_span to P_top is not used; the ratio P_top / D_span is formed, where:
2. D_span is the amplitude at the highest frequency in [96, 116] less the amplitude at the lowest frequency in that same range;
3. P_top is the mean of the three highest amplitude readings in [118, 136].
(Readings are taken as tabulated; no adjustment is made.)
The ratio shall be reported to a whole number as 442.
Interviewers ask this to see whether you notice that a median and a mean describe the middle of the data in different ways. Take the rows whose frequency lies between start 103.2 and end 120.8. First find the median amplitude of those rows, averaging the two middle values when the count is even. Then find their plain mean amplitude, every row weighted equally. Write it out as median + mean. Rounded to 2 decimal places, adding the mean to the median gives 4.49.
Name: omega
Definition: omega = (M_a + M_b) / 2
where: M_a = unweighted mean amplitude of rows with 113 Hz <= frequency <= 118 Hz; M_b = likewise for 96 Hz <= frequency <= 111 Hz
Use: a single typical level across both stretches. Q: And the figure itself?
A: 2.25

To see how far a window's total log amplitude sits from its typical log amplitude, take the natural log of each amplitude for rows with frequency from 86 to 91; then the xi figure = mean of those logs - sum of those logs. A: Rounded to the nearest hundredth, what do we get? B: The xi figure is -0.84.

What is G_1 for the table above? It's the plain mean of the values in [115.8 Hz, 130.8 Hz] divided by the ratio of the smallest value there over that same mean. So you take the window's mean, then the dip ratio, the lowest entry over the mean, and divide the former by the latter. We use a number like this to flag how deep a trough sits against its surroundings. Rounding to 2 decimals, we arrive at 2.57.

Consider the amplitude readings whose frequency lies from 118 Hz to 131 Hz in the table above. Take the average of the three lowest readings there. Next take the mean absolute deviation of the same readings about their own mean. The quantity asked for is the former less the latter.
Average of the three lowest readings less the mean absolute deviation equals 2.3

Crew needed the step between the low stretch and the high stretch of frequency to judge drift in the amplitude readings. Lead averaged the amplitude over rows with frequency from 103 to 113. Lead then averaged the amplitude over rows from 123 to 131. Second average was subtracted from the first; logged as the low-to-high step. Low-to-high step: -0.34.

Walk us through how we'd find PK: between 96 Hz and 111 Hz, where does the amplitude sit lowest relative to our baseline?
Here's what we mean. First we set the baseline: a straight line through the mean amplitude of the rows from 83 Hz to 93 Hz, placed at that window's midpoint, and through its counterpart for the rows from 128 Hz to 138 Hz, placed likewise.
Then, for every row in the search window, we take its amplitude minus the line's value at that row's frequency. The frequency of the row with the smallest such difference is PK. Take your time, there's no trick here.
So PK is 109.5 Hz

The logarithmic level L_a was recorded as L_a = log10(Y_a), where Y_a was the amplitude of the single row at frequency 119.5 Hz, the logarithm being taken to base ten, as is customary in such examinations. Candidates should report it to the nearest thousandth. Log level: 0.366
